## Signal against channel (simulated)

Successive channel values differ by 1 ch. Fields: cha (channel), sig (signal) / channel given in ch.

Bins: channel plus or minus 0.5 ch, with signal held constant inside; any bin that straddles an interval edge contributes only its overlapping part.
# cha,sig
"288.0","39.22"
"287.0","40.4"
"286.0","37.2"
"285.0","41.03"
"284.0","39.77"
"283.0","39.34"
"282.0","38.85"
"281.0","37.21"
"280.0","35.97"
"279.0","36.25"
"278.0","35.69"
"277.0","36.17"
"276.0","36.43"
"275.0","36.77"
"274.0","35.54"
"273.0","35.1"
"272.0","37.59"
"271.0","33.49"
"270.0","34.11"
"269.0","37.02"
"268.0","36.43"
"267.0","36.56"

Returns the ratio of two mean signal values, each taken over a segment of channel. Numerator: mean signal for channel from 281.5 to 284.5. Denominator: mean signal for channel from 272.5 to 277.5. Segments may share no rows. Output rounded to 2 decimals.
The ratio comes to 1.09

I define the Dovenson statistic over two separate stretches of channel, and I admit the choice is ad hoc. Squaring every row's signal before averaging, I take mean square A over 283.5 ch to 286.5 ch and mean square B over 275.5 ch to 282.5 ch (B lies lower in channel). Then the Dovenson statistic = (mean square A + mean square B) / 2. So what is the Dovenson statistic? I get 1447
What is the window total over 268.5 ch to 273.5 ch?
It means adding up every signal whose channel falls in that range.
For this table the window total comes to 177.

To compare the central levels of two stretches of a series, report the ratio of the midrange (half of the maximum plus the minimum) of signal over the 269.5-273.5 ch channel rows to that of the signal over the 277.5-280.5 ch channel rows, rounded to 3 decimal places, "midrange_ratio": 0.988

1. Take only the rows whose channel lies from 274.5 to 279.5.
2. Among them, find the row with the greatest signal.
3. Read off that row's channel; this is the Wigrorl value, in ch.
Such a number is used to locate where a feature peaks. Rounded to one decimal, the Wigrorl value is 275.0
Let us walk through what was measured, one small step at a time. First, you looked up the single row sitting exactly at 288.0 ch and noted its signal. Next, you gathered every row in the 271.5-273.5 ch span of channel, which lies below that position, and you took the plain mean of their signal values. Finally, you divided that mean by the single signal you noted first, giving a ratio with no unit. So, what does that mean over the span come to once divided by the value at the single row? 0.93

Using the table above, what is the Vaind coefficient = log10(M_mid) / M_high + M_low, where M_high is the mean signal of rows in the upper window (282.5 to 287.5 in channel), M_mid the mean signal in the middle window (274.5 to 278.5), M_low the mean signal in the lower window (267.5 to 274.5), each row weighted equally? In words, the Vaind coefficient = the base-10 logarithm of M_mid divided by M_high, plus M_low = 35.7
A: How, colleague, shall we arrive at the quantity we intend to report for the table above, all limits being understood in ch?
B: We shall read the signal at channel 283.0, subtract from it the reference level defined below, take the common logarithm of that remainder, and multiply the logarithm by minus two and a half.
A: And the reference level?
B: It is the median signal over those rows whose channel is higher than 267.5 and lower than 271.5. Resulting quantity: -1.5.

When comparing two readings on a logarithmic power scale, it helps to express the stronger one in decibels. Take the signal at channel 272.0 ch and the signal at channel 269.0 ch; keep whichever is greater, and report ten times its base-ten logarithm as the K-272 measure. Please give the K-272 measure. 15.8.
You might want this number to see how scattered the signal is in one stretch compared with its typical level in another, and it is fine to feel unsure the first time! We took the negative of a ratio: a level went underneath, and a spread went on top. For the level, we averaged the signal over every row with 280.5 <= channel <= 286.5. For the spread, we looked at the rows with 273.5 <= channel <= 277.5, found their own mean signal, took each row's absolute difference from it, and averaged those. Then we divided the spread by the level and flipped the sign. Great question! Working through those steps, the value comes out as -0.0096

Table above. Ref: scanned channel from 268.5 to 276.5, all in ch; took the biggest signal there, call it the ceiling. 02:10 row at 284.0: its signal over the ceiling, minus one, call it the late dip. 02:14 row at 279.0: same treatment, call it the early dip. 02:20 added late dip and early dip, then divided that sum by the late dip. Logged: 0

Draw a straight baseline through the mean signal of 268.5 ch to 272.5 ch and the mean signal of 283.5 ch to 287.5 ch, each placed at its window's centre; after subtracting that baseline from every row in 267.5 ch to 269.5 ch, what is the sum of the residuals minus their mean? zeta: 1.7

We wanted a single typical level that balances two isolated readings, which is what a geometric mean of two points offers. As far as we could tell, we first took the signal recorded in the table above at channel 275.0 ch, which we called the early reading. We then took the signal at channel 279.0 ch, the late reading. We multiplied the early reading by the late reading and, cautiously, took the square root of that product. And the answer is 36.5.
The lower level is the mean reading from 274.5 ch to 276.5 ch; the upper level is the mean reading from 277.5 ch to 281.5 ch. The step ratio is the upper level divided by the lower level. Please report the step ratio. 0.99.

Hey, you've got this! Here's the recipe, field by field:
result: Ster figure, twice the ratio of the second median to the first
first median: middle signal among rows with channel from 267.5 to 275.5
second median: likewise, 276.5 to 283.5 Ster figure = 2.01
